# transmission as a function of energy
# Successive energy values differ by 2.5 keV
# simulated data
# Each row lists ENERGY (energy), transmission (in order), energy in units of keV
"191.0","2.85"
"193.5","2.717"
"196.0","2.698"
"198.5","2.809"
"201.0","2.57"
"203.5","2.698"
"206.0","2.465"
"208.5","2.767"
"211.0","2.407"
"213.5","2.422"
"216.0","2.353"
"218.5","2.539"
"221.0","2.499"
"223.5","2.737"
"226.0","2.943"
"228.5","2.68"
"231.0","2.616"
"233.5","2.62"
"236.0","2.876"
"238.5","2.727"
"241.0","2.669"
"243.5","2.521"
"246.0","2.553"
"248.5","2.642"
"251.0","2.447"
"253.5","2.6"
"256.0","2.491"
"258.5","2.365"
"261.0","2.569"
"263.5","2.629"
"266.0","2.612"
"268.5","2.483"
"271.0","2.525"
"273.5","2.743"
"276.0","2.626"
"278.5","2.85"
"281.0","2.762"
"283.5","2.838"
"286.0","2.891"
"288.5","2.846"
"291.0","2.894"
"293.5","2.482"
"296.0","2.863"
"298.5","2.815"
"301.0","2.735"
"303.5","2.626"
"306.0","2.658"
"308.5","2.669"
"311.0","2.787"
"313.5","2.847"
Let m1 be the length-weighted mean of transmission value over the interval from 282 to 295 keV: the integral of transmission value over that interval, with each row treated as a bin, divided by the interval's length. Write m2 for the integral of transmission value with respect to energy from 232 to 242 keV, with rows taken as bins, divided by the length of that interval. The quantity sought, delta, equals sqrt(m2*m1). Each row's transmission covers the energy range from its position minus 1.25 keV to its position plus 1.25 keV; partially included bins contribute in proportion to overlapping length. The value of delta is 2.756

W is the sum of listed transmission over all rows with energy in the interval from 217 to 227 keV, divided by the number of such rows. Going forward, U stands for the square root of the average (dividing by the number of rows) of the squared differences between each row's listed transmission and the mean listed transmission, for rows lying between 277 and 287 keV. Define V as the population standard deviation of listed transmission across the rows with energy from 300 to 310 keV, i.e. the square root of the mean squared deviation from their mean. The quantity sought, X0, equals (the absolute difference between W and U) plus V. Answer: 2.67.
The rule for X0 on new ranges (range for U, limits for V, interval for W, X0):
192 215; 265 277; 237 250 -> 2.57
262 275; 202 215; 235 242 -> 2.82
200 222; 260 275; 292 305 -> 2.66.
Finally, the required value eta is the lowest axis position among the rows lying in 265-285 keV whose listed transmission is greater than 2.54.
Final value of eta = 266.0 keV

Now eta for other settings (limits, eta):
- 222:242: 223.5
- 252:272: 253.5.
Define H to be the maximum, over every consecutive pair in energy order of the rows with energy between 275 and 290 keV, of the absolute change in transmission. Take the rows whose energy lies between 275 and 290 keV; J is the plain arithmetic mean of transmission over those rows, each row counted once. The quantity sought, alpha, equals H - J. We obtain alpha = -2.58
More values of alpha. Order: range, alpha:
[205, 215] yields -2.16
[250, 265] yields -2.31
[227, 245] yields -2.42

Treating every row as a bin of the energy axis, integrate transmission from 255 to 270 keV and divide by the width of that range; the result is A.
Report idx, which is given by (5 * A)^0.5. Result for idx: 3.55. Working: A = 2.53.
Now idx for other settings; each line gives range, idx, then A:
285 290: 3.79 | 2.87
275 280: 3.70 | 2.74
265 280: 3.63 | 2.64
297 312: 3.69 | 2.72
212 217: 3.46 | 2.39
